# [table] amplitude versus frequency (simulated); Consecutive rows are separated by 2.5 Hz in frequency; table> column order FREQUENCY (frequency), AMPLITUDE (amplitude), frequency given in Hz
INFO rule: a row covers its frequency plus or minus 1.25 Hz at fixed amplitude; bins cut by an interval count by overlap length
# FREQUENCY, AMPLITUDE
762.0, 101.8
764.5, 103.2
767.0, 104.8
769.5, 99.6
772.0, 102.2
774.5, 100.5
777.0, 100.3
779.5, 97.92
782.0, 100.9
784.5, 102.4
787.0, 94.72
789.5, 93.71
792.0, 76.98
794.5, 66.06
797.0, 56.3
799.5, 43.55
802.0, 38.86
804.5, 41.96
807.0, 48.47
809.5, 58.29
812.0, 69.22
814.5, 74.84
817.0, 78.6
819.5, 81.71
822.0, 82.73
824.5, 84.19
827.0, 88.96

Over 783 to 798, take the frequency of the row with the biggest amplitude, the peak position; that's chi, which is 784.5 Hz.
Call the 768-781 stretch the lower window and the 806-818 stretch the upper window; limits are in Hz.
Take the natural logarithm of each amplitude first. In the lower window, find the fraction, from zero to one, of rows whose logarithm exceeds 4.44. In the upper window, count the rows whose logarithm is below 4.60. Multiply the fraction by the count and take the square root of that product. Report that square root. 2.2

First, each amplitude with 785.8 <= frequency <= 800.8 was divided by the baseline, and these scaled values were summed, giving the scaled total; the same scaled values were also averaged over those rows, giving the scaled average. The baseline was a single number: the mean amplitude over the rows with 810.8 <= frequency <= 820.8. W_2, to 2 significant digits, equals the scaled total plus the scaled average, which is 6.6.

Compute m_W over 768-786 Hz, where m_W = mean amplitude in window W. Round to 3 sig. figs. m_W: 101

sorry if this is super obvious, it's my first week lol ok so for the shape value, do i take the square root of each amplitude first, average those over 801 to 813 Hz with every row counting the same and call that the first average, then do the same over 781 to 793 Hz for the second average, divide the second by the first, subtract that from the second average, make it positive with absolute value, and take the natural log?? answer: 2.12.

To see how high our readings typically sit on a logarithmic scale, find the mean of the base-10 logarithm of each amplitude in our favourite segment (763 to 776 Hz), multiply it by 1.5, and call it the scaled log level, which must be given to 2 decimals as 3.01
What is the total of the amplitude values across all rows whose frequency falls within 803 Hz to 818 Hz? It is 371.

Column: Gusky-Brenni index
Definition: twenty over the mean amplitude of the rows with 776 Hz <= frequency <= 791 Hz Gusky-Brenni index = 0.20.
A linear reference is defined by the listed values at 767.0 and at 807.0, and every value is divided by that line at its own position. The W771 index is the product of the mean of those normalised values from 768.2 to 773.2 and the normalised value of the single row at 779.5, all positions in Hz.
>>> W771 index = 1.14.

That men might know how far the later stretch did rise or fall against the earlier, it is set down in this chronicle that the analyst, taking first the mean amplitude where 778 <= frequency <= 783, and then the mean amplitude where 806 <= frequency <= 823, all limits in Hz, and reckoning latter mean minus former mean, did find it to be -29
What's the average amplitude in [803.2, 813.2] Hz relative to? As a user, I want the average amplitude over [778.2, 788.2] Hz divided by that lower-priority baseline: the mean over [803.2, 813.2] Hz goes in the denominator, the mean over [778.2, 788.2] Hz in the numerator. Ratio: 1.8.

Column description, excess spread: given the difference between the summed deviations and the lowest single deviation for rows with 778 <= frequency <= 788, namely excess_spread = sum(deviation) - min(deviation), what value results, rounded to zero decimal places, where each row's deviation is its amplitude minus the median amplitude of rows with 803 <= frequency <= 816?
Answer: 126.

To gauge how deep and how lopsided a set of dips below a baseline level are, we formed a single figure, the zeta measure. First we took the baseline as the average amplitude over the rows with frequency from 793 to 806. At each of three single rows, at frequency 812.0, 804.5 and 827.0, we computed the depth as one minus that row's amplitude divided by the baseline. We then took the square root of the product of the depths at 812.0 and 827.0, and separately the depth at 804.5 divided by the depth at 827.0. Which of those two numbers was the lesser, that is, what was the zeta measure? -0.2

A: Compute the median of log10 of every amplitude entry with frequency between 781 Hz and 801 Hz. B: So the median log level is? 1.93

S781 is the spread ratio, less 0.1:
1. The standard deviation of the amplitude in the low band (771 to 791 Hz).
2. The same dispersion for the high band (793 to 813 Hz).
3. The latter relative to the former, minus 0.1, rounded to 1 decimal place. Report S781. 3.3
